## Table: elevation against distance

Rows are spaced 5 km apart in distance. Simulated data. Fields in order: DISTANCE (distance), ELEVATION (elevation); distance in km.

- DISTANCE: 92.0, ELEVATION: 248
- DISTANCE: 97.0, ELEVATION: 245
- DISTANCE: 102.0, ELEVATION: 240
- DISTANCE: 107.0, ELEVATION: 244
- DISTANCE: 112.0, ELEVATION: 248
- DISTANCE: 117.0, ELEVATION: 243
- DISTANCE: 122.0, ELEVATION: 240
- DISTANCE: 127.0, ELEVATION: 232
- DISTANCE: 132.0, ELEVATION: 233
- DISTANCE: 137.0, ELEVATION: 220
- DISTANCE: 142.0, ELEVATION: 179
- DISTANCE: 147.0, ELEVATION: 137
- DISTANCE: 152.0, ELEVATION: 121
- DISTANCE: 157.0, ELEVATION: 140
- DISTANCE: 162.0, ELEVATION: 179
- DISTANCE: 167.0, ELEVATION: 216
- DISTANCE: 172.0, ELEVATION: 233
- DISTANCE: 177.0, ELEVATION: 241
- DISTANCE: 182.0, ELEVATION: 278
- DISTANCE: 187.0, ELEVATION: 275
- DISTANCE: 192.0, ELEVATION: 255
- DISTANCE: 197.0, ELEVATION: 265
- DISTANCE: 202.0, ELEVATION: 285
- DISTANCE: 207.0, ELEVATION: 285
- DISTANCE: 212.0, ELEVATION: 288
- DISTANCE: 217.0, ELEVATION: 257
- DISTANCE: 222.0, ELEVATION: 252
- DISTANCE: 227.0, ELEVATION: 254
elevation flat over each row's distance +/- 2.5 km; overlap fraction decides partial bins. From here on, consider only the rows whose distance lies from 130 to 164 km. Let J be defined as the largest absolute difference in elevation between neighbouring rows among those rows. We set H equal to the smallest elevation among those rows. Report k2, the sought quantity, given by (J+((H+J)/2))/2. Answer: 62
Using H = 121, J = 42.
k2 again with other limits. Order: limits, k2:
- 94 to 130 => 64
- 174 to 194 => 88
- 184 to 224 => 86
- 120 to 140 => 65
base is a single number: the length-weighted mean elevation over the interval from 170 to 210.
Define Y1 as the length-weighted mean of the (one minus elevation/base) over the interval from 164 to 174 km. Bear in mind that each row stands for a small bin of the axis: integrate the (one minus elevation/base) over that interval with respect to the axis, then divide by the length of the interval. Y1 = 0.16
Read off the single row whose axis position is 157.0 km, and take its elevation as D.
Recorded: 140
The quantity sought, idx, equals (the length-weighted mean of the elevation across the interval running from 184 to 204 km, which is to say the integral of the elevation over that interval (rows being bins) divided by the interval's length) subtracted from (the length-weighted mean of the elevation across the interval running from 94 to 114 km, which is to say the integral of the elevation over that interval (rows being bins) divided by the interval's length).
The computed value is -26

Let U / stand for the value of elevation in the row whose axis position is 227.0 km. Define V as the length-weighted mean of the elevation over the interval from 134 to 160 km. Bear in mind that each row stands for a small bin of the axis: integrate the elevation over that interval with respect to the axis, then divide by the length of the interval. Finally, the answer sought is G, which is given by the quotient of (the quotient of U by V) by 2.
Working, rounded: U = 254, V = 161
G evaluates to 0.79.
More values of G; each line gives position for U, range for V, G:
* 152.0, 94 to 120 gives 0.25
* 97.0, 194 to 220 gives 0.45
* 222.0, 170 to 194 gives 0.49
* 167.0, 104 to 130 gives 0.45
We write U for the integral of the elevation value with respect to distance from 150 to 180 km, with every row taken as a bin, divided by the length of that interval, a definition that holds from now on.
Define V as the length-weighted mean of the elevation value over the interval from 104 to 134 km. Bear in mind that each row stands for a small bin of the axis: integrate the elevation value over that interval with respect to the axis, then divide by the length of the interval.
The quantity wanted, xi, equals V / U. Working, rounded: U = 191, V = 240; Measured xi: 1.3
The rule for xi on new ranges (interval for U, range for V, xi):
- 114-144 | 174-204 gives 1.2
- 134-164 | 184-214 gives 1.7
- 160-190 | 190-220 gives 1.1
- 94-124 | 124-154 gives 0.8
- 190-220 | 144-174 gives 0.6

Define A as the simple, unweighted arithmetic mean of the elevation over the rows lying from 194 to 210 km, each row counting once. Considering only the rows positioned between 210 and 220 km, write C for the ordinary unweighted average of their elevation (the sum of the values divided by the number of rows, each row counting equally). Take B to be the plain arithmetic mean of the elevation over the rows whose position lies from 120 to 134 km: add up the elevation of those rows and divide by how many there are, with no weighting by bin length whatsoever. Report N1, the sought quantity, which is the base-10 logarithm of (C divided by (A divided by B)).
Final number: 2.4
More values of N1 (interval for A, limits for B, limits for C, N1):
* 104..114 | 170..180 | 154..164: 2.2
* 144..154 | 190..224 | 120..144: 2.7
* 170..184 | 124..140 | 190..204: 2.4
